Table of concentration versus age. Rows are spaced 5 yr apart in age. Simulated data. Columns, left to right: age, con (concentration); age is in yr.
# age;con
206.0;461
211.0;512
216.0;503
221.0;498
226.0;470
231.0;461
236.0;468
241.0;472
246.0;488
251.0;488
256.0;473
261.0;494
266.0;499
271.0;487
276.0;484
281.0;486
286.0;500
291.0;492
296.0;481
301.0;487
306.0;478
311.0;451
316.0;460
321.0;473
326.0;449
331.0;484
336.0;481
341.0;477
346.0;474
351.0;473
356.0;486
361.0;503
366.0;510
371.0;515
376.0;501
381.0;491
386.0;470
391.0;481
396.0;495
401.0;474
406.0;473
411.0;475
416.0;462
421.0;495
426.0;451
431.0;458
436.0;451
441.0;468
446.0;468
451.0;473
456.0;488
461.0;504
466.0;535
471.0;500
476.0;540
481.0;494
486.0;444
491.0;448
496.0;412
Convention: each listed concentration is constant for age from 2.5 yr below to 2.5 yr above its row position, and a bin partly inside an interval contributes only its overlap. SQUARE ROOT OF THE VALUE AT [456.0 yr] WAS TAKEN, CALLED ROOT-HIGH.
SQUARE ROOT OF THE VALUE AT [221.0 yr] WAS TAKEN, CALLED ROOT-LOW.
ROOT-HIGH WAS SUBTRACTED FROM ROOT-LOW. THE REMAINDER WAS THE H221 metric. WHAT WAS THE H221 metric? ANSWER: 0.2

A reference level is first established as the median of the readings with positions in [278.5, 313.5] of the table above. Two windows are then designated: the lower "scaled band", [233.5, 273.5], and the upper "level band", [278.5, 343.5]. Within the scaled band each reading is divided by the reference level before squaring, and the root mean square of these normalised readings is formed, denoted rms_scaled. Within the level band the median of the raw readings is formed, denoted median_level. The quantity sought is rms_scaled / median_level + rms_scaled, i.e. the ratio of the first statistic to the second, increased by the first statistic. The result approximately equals 1.00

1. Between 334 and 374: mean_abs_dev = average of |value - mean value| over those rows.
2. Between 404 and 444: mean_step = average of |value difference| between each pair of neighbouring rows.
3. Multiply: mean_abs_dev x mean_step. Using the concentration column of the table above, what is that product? 256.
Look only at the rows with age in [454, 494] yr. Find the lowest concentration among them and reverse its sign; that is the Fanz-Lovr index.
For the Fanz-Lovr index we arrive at -444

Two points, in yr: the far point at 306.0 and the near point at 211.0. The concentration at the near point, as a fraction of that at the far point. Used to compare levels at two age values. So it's 1.07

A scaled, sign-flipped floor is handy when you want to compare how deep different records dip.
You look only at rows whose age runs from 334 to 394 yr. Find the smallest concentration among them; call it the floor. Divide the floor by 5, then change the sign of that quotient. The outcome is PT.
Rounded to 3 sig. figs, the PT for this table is -94.0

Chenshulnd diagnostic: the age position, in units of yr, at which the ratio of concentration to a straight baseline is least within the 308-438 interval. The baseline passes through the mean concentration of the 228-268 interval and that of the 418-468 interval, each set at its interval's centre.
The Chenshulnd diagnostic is 326.0 yr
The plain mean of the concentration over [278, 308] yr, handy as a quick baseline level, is 487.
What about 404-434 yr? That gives 469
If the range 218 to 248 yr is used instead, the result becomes 476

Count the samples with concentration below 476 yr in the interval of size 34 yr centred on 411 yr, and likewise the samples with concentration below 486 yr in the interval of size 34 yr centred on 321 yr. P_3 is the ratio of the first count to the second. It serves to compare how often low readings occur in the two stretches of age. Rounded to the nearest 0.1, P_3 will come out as 0.7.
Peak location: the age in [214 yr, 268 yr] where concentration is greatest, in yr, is 216.0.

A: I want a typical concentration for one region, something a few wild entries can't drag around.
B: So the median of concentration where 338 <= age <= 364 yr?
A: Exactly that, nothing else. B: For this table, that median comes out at 477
